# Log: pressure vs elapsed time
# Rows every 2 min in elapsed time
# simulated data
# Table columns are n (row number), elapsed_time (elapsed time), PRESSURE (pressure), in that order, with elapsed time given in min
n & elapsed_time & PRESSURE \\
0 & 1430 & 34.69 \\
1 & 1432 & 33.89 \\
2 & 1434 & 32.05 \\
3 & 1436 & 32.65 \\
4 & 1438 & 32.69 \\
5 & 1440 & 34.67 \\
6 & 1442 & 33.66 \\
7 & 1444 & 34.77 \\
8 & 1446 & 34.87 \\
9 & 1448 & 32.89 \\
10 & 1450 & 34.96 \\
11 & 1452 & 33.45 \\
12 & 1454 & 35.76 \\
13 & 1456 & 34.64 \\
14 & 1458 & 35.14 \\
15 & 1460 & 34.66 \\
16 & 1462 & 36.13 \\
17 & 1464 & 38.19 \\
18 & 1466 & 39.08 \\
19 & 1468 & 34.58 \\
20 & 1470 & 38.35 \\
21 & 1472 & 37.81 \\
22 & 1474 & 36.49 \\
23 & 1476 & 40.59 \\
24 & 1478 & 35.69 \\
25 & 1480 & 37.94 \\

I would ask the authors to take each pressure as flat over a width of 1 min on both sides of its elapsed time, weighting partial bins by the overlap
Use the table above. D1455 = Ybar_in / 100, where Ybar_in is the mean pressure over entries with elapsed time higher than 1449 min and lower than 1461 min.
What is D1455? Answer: 0.348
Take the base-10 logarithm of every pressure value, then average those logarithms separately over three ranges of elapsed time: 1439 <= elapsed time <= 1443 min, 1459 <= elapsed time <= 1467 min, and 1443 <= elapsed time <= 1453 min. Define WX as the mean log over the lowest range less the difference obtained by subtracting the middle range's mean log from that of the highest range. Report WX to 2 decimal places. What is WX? 1.50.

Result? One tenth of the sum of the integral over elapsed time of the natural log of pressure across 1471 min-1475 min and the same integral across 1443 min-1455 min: 5.7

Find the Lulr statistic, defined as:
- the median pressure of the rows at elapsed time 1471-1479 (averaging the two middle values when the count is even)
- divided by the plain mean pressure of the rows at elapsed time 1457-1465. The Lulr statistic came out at 1.03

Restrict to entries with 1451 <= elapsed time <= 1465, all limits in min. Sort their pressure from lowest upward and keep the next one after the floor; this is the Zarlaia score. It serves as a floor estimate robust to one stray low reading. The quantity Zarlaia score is 34.64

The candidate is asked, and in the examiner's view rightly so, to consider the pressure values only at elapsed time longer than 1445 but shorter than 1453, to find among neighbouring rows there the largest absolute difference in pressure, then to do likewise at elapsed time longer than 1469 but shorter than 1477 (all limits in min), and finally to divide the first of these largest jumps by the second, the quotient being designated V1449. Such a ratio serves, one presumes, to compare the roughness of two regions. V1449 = 0.50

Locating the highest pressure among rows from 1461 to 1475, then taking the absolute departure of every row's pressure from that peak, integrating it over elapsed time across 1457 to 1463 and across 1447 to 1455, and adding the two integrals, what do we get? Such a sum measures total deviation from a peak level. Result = 61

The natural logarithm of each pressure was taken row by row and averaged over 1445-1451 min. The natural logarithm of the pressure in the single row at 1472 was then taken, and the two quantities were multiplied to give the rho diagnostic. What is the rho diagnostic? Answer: 12.8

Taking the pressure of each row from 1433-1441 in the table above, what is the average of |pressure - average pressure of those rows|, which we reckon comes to 0.83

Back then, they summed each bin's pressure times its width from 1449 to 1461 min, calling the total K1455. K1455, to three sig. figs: 417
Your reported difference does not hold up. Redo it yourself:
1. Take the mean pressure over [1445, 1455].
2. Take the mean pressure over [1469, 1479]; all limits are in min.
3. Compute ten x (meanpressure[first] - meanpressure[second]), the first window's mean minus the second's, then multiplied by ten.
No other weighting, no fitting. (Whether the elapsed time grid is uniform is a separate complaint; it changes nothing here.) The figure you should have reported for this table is -34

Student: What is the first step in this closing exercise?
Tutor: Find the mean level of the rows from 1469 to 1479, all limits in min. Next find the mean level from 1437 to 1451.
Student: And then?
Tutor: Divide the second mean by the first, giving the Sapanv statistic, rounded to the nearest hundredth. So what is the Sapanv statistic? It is 0.90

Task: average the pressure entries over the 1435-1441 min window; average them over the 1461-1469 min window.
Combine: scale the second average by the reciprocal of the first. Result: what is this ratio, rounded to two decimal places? 1.11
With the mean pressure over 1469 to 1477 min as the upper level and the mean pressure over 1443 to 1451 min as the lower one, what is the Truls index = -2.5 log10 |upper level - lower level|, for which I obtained -1.5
